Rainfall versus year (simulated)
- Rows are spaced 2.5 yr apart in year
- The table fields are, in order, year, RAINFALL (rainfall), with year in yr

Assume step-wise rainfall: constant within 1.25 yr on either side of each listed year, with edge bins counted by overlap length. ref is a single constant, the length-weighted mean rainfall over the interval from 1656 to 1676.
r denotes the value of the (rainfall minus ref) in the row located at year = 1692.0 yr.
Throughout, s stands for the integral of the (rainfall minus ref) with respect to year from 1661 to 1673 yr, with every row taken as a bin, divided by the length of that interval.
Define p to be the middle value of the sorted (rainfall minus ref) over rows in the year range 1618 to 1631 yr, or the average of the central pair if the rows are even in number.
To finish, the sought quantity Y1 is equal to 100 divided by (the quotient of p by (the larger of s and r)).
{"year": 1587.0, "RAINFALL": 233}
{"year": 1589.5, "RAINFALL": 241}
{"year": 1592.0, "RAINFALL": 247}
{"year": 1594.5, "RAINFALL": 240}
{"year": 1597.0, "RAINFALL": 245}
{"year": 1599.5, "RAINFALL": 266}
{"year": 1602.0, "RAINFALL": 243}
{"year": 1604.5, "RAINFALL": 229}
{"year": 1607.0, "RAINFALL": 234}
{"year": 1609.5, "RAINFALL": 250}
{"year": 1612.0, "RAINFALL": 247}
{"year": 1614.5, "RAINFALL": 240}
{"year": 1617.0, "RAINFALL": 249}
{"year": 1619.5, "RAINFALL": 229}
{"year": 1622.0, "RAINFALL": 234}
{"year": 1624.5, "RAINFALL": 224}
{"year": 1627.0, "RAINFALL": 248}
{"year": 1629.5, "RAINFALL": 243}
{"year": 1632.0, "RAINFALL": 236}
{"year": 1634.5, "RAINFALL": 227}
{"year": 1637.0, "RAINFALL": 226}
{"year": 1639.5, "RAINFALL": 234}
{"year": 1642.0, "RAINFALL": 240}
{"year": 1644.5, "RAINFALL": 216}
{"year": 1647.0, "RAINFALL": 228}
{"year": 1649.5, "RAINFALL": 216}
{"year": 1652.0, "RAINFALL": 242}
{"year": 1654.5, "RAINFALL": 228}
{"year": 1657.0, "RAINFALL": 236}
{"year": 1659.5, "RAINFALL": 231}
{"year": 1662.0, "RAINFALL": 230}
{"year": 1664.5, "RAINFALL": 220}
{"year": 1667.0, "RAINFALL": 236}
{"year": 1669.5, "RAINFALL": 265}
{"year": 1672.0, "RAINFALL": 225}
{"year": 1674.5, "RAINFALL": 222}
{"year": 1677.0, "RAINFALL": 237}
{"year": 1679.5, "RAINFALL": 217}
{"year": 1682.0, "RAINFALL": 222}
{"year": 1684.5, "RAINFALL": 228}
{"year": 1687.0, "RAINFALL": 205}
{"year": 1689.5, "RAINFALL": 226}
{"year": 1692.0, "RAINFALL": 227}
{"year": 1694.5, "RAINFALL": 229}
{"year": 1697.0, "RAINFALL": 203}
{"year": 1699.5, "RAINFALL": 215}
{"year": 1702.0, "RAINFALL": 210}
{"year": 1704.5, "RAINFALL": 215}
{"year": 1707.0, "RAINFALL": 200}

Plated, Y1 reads 276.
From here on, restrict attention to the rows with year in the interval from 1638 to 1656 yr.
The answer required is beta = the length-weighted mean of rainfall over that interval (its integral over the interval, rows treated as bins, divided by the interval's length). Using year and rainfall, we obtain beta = 229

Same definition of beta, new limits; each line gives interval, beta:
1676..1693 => 223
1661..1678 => 234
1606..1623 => 241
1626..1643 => 236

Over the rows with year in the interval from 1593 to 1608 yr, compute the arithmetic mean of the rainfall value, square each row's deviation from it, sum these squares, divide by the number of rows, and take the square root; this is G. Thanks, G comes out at 11.7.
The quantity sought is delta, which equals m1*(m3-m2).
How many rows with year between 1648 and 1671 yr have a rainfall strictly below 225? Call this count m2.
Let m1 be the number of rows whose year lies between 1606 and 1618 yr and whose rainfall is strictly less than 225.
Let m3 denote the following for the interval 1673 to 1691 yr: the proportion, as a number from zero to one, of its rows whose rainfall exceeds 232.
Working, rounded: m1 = 0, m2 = 2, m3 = 0.14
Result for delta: 0.0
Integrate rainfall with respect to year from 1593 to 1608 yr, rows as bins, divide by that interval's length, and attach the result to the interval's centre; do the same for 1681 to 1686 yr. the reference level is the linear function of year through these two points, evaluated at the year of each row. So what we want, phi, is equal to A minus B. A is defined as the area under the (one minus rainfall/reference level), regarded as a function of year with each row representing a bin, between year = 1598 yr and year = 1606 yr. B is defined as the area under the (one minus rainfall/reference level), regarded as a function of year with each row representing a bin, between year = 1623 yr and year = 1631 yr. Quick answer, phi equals -0.06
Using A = -0.09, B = -0.04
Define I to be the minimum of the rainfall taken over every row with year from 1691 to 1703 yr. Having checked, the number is 203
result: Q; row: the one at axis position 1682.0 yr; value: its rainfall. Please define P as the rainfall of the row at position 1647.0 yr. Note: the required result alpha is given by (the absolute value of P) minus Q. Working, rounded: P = 228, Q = 222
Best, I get 6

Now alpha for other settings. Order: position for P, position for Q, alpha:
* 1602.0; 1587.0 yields 10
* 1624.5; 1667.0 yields -12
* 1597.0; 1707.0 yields 45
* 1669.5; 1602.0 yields 22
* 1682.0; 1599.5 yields -44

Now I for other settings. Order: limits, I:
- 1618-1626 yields 224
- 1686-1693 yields 205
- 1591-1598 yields 240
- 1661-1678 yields 220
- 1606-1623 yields 229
